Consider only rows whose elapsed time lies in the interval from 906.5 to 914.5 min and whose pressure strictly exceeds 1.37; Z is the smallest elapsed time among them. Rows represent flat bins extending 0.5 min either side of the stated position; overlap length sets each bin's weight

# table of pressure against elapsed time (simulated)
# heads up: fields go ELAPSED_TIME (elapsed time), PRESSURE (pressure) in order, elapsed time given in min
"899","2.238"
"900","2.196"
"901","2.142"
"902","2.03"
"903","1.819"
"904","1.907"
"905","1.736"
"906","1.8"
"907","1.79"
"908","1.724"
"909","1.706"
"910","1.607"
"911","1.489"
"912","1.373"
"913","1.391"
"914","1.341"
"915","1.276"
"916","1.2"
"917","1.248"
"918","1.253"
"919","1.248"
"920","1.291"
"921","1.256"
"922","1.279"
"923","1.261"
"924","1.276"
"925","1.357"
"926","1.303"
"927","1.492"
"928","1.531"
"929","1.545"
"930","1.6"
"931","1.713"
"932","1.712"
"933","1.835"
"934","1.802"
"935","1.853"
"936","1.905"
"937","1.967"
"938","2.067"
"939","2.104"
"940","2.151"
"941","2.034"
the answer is 907 min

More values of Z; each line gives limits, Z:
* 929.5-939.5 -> 930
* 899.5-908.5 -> 900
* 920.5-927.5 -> 927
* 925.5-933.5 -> 927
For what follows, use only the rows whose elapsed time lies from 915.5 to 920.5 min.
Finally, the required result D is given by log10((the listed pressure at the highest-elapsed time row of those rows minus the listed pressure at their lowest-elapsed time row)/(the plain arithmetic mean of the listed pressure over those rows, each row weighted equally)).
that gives -1.14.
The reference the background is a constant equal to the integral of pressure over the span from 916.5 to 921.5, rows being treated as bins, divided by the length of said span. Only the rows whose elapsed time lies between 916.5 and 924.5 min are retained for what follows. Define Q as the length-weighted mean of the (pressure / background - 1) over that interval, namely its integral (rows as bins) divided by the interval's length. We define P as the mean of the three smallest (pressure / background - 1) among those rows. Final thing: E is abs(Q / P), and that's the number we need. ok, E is 0.5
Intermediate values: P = 0.0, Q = 0.00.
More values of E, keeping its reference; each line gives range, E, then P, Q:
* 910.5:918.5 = 2.4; 0.0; 0.05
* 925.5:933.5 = 1.8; 0.1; 0.26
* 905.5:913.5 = 2.2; 0.1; 0.28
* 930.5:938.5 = 1.2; 0.4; 0.47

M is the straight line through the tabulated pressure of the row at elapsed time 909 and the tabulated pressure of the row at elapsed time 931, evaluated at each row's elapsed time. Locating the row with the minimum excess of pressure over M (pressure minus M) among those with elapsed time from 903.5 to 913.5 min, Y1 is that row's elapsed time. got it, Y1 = 912 min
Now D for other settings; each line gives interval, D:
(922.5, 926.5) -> -1.49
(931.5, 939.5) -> -0.69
